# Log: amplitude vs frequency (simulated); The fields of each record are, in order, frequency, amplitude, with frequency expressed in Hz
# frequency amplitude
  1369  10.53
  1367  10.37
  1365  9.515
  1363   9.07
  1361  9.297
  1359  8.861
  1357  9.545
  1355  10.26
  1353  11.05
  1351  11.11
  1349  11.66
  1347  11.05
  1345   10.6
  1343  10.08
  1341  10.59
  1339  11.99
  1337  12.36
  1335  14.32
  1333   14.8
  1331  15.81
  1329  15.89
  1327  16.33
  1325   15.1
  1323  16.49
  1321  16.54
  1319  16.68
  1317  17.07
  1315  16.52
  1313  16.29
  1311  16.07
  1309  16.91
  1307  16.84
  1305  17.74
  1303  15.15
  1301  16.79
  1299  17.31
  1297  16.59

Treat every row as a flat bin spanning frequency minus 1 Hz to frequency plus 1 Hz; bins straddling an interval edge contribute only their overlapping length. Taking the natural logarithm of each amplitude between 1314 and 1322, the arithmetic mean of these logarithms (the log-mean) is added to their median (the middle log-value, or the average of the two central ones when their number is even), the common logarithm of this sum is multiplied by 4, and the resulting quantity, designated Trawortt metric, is 3.0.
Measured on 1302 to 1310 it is 3.0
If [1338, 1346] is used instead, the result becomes 2.7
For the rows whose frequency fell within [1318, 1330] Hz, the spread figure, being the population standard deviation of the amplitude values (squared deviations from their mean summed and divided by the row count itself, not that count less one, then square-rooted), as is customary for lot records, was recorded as 0.54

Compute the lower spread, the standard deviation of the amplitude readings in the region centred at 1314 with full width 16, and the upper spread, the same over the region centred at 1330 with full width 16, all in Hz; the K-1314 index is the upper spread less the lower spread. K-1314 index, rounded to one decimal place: 1.0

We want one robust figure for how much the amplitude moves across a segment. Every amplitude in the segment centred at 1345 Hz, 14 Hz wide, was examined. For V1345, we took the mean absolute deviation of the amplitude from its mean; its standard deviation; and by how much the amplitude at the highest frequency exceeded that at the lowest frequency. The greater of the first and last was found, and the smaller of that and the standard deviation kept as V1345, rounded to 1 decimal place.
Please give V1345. 0.5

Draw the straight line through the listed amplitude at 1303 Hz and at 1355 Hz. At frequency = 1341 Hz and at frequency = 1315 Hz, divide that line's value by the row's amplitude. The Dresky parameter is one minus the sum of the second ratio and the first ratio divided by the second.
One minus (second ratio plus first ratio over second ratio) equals -1.14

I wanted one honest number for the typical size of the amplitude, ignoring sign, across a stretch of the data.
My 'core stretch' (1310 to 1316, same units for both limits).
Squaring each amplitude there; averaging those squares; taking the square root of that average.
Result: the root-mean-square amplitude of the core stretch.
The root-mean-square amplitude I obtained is 16.3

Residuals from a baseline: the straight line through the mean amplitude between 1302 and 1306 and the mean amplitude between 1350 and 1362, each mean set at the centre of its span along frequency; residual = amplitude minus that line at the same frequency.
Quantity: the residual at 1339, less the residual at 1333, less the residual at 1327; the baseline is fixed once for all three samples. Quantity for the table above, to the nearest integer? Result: -5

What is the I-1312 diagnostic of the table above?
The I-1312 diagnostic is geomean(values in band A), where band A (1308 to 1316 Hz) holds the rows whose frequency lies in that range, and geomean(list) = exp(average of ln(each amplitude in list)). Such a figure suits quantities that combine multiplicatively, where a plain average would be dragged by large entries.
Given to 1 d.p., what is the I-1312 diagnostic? 16.4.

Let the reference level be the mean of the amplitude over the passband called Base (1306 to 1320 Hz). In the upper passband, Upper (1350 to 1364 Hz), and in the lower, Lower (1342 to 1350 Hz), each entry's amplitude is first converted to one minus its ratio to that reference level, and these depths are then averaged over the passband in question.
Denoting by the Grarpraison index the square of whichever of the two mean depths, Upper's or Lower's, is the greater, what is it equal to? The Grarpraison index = 0.16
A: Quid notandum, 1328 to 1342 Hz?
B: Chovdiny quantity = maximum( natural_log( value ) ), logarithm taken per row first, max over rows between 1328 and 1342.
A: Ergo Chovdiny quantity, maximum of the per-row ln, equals 2.77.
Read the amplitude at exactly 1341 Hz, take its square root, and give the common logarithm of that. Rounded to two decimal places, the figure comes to 0.51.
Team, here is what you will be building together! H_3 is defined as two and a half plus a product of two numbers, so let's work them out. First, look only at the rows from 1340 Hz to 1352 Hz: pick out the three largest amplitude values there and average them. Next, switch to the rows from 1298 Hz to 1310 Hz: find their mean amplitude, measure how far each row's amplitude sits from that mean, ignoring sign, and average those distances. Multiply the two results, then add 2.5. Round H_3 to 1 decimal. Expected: 8.7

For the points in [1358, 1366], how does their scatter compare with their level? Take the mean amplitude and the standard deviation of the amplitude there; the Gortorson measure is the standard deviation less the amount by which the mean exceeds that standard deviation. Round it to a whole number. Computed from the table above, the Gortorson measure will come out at -9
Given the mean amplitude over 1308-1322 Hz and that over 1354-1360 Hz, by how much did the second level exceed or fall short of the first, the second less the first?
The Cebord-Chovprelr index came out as -7.0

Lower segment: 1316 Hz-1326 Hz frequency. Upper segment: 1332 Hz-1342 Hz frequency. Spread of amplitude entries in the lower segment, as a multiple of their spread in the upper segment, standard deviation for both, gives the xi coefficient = 0.43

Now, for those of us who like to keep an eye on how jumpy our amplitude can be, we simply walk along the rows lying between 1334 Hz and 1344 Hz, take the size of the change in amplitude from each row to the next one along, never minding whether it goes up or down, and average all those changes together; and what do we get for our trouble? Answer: 1.06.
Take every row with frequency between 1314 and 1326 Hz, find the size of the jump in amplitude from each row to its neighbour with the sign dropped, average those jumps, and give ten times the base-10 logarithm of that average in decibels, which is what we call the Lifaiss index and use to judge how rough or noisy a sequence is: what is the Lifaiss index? -3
